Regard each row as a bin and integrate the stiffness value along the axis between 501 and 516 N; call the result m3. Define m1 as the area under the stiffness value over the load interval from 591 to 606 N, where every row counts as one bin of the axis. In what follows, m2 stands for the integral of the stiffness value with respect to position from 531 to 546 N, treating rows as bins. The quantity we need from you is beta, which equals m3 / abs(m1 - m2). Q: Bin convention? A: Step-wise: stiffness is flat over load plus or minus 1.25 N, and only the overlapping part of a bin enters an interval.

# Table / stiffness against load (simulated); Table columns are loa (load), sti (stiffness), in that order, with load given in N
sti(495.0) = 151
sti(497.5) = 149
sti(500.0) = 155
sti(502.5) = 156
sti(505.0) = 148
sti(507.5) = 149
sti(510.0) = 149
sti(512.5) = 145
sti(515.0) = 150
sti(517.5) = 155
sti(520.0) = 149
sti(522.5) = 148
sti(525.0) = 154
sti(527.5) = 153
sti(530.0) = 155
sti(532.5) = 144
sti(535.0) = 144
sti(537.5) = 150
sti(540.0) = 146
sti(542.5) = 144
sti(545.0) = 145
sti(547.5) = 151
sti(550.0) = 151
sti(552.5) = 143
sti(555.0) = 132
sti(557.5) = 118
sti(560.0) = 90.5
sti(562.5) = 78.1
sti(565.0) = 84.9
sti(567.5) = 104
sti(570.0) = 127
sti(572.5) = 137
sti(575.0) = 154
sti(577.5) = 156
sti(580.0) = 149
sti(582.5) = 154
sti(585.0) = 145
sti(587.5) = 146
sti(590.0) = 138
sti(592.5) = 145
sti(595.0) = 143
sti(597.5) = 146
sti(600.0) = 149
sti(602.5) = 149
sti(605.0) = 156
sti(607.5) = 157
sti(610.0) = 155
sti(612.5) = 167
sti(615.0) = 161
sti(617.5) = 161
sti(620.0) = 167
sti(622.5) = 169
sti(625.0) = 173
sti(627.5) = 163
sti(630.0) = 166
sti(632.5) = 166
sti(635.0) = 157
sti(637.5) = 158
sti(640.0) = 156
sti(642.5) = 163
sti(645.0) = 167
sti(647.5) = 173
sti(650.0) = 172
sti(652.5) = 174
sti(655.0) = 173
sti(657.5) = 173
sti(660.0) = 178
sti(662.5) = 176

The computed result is 74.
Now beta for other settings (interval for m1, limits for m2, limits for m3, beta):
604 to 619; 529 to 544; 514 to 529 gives 12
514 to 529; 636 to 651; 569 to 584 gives 11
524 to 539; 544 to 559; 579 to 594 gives 14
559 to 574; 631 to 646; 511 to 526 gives 3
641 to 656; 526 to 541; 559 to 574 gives 5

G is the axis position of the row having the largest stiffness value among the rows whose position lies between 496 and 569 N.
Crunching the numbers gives 502.5 N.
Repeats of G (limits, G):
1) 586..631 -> 625.0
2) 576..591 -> 577.5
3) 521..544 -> 530.0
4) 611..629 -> 625.0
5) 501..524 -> 502.5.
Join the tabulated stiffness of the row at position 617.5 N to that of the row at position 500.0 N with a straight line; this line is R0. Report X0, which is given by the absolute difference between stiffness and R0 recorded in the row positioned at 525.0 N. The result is 2.3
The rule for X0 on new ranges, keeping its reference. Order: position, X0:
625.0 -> 11.6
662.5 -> 12.7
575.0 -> 4.8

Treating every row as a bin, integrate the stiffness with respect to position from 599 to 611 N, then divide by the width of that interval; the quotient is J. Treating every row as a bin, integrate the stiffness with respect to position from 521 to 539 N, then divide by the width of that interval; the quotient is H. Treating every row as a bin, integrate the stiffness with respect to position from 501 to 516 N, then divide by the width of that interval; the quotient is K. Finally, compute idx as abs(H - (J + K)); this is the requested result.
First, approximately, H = 150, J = 153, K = 150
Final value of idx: 153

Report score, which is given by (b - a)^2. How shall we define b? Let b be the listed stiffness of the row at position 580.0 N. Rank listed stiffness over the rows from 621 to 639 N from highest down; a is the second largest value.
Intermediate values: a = 169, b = 149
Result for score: 400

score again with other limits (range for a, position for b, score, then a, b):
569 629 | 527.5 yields 256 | 169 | 153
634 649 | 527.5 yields 196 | 167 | 153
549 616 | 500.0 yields 36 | 161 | 155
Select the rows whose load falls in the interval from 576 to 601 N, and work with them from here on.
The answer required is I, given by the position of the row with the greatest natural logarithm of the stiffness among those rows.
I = 577.5 N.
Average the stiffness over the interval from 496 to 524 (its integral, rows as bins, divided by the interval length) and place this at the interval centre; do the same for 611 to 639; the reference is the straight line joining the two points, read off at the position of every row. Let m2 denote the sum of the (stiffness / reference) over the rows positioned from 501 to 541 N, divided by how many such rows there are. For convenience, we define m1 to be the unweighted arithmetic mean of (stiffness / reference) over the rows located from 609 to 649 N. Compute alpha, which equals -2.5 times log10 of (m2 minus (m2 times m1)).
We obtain 5.8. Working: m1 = 1.00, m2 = 0.99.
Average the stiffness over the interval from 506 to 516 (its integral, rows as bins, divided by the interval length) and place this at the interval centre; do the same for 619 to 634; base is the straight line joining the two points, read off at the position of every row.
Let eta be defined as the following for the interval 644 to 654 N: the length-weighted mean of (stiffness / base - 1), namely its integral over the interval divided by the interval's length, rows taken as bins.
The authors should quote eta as 0.00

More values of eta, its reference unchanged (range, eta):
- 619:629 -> 0.01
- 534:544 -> -0.04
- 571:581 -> -0.07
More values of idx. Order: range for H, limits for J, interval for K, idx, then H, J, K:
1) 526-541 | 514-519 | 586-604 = 149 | 149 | 152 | 145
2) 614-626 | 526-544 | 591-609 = 131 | 166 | 148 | 149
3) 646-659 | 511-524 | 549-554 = 123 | 173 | 149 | 146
